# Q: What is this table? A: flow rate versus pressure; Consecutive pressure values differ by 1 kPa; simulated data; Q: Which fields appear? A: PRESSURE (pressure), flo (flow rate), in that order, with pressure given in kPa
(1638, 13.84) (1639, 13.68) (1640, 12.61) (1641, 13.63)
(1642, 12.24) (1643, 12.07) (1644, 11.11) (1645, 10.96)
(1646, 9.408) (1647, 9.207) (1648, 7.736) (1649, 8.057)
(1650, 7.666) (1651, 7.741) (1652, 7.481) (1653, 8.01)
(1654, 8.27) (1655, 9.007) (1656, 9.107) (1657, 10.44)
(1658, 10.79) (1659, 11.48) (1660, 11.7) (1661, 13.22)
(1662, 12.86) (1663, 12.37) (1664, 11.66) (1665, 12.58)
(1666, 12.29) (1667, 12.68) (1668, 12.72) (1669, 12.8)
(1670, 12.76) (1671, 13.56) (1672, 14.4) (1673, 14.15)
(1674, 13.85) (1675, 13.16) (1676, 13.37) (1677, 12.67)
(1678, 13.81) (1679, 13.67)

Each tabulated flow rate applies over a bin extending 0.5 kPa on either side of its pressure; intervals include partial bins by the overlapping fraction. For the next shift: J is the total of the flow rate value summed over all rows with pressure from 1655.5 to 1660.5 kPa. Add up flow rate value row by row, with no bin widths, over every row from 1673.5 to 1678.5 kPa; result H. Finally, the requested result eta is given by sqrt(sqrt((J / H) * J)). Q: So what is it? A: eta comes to 2.6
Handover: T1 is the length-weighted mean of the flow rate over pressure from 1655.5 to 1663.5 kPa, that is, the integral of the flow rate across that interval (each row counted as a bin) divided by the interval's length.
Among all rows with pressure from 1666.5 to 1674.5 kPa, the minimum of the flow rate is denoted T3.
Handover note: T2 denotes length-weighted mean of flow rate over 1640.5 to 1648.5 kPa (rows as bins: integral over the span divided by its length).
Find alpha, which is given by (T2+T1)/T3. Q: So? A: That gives 1.76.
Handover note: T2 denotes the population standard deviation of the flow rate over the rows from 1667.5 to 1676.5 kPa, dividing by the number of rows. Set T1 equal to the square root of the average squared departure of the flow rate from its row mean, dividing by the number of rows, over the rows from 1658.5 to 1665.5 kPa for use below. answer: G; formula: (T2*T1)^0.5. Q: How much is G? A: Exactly 0.6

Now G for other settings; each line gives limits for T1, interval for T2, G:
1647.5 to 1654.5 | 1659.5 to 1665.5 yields 0.4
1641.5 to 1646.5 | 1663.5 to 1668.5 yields 0.6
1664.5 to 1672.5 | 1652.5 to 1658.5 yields 0.8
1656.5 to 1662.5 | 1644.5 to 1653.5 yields 1.0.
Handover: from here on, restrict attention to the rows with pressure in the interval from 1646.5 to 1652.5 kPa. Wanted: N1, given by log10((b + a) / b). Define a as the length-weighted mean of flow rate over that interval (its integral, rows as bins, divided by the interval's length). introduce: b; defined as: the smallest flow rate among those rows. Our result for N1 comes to 0.315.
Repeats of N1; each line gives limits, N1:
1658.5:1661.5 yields 0.313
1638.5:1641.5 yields 0.313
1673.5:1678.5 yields 0.313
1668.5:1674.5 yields 0.315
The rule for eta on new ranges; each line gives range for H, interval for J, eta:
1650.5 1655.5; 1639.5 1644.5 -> 3.1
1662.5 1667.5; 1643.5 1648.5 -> 2.5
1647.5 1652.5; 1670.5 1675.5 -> 3.3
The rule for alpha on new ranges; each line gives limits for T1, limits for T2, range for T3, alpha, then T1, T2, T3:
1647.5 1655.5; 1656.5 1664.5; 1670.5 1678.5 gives 1.56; 8.0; 11.8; 12.67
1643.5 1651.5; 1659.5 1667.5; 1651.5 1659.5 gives 2.86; 9.0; 12.4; 7.481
